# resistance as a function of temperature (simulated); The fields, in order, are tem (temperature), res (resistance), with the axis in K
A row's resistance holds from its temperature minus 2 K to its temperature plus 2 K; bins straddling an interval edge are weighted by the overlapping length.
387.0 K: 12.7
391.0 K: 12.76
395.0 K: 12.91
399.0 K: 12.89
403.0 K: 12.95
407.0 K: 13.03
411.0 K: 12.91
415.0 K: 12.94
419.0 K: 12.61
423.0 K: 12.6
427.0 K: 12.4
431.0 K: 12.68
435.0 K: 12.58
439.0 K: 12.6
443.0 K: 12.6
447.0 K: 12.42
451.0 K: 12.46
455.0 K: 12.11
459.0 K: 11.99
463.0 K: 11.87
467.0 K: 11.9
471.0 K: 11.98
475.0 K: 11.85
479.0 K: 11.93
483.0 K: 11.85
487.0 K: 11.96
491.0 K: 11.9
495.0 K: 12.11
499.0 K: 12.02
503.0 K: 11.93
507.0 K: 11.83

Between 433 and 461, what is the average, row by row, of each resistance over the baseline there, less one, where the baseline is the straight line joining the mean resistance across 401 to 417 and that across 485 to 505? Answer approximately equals -0.011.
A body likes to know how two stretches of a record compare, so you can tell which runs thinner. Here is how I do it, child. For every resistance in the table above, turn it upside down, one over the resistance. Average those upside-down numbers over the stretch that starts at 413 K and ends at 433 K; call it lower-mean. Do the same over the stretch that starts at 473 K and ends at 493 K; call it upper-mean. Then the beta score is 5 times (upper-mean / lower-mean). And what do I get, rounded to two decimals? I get 5.31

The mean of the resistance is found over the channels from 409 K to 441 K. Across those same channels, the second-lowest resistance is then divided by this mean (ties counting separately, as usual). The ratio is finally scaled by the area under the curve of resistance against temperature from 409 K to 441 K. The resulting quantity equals 403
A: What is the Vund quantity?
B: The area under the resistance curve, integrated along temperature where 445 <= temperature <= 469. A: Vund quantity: 291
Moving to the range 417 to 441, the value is 302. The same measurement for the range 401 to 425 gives 308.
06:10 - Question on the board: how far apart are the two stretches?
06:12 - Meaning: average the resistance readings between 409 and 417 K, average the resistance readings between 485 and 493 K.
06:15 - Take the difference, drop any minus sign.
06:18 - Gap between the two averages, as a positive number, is 1.0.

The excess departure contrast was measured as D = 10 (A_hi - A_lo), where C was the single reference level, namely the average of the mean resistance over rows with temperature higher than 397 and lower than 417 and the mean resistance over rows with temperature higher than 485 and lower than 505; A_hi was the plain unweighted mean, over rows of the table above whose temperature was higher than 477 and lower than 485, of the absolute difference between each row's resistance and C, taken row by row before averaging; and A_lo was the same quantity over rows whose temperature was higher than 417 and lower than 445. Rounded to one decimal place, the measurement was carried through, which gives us 4.4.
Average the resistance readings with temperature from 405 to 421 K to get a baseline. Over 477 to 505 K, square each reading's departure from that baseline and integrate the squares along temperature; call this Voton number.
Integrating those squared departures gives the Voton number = 24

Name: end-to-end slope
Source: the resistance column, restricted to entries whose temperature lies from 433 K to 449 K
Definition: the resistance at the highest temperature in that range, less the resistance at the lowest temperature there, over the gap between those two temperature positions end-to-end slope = -0.013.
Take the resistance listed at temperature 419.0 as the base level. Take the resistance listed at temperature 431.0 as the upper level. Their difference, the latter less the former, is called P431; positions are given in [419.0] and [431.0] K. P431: 0.07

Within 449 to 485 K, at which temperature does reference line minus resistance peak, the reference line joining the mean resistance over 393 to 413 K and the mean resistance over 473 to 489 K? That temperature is 463.0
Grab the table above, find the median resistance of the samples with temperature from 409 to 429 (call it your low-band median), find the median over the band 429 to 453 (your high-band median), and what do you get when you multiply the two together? 159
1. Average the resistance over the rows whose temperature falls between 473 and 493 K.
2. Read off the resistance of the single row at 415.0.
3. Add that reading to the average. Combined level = 24.8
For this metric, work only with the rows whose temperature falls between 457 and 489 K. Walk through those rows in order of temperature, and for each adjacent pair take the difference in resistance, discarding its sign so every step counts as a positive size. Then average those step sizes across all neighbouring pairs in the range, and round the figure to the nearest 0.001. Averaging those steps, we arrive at 0.090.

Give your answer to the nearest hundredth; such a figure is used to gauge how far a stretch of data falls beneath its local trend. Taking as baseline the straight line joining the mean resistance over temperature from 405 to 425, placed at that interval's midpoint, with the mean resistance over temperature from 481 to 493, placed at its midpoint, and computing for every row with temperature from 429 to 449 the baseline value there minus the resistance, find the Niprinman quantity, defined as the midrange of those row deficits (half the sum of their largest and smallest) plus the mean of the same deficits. -0.14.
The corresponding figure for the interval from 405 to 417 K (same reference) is -0.17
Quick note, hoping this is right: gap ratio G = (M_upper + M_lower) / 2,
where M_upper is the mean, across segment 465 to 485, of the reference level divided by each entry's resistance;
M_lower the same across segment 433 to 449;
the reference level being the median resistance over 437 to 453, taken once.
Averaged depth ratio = 1.026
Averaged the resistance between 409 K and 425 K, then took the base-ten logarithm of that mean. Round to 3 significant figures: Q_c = 1.11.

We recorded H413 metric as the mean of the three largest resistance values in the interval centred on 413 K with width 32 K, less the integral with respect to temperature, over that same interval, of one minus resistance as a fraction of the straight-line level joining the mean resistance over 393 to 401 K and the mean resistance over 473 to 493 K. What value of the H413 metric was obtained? 13.2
